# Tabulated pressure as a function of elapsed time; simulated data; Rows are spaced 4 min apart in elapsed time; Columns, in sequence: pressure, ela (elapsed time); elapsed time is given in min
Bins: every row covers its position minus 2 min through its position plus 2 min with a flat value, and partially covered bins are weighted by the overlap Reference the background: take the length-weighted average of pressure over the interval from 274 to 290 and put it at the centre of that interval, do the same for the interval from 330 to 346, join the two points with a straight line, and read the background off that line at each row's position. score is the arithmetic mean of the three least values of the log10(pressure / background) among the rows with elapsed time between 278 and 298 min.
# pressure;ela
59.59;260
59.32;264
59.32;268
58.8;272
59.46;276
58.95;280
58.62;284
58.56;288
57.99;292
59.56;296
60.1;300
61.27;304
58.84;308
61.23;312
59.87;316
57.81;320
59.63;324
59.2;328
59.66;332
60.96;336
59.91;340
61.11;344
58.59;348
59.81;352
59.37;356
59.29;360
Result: -0.005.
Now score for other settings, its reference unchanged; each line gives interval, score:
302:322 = -0.007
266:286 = 0.000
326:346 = -0.005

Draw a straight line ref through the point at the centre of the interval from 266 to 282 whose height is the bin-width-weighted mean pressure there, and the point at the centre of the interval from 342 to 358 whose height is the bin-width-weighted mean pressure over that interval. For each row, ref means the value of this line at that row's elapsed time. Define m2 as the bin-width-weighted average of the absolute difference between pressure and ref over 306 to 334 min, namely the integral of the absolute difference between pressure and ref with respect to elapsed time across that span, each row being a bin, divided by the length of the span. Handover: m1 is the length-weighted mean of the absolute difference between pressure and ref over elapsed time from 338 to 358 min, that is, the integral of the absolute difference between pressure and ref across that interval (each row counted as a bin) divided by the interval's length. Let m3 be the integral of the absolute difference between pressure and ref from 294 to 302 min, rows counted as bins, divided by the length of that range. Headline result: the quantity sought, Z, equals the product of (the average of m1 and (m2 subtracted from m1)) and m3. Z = 0.15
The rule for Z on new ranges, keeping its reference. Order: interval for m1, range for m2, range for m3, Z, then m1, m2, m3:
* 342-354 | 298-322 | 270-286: 0.10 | 0.88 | 1.2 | 0.36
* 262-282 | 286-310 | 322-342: -0.08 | 0.27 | 0.9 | 0.43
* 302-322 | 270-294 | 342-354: 0.86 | 1.27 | 0.6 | 0.88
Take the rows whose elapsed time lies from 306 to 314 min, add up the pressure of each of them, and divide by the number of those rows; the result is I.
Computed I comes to 60.0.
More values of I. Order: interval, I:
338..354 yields 59.9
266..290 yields 59.0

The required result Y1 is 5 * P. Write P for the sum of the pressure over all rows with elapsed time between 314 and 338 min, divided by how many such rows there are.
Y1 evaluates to 298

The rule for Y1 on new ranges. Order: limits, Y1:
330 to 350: 300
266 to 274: 295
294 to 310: 300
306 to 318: 300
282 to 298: 293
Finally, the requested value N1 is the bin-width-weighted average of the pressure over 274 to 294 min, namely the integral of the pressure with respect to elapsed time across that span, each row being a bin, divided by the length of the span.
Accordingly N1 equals 58.72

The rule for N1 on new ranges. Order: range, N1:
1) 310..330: 59.55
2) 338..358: 59.76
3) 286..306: 59.50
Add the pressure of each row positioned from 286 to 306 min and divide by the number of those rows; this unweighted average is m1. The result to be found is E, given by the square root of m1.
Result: 7.71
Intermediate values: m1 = 59.5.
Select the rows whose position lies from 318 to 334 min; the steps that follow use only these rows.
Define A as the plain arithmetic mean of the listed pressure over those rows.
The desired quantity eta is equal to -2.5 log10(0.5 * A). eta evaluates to -3.68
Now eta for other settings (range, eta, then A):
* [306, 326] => -3.68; 59.5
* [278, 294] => -3.67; 58.5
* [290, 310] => -3.68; 59.6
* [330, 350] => -3.69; 60.0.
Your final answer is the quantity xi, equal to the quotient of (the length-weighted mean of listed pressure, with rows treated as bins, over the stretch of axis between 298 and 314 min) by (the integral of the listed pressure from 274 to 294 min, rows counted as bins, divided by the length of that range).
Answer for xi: 1.03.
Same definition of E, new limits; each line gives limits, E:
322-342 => 7.74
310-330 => 7.72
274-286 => 7.68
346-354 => 7.69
